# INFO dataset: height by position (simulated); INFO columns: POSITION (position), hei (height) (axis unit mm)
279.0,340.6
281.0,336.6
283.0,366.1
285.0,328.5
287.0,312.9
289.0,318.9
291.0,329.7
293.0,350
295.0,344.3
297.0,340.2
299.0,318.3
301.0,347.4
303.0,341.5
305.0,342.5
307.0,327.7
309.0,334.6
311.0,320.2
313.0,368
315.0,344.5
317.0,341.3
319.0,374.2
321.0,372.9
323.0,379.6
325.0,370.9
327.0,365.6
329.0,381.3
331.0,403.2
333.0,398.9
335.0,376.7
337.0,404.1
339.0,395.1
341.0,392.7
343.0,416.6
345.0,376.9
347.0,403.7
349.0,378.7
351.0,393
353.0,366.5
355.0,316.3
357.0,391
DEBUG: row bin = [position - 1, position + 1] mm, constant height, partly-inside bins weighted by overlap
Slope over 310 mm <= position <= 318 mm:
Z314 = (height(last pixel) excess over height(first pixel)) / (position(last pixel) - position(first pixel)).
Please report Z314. 4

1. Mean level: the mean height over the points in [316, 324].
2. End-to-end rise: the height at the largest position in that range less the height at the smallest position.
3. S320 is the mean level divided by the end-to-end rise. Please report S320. 10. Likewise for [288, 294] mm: 11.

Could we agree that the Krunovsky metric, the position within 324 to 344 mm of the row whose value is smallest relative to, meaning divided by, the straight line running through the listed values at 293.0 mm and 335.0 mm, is 327.0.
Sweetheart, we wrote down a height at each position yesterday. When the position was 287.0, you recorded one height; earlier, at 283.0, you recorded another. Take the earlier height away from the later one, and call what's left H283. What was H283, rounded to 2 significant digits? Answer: -53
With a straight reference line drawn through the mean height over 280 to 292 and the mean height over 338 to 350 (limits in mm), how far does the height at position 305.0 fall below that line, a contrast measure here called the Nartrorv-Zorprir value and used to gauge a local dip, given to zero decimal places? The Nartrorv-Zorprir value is 10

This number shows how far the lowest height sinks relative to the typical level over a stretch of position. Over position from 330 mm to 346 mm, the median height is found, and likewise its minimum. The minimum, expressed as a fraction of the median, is 0.949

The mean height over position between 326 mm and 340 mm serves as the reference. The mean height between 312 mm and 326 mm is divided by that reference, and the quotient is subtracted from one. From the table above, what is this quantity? 0.064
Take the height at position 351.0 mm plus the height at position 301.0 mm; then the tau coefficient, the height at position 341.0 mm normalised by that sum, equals 0.530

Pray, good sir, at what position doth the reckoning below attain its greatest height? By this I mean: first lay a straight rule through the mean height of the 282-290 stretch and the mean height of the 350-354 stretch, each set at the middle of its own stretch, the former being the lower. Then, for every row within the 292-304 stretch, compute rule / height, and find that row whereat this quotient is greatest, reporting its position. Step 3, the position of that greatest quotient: 299.0 mm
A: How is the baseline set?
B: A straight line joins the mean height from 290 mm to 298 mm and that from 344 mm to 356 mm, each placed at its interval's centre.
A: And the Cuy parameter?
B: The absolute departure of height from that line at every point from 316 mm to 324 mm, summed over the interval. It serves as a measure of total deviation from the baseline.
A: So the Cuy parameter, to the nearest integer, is 71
